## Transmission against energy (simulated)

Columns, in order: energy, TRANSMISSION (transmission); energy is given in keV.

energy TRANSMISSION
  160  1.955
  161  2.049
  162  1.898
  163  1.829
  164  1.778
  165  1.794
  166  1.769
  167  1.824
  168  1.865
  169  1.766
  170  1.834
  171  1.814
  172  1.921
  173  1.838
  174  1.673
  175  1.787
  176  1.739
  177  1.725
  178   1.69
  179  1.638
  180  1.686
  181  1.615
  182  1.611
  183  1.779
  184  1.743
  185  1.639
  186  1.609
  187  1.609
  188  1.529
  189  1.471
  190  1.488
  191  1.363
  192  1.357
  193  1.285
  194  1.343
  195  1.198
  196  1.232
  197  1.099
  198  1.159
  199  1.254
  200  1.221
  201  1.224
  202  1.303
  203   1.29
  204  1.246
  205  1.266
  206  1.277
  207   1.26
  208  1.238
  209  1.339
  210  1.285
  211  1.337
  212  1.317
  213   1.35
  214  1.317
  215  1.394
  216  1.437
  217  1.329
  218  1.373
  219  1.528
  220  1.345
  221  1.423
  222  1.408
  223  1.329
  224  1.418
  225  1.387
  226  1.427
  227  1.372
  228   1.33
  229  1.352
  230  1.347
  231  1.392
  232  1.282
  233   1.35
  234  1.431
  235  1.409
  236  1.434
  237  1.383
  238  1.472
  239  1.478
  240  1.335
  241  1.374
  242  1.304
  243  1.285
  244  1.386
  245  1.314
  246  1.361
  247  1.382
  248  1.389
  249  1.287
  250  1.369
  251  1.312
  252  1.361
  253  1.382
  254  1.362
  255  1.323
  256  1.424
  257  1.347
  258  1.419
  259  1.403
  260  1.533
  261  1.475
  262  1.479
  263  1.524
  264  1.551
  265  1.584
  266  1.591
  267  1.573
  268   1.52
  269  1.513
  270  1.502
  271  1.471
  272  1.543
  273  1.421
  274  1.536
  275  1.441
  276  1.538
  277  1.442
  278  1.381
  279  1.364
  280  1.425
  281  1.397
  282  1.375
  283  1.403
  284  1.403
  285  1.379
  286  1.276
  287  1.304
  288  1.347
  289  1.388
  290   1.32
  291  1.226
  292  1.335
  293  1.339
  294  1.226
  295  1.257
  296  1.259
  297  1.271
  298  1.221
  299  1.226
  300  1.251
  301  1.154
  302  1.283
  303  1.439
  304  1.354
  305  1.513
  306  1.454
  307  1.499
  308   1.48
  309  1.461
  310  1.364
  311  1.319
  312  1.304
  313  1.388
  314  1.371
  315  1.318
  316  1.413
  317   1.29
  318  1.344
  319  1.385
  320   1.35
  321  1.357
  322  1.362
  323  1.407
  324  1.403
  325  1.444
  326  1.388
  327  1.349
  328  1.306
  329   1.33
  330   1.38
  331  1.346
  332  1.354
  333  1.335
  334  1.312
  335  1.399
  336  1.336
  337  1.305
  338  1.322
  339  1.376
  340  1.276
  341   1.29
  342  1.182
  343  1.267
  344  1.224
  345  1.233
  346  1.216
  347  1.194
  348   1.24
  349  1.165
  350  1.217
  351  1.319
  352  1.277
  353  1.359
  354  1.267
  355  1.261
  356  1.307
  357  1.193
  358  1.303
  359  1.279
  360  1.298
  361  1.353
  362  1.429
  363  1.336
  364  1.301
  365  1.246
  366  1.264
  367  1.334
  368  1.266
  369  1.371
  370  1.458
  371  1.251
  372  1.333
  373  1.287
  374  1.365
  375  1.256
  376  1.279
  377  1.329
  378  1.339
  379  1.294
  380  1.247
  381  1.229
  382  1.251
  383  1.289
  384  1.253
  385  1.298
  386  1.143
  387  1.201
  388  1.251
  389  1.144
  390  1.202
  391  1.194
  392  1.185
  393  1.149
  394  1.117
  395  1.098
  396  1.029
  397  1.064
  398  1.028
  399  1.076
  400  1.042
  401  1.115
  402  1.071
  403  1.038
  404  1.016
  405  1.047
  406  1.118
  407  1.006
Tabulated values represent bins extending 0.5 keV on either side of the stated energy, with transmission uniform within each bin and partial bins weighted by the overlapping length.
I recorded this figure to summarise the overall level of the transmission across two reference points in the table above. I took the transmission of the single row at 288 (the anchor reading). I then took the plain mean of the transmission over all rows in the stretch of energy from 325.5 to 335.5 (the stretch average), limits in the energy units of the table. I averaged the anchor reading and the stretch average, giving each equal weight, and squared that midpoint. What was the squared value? 1.82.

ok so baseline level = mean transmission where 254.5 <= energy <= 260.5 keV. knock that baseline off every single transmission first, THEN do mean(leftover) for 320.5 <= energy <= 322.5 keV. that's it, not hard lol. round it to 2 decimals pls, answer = -0.05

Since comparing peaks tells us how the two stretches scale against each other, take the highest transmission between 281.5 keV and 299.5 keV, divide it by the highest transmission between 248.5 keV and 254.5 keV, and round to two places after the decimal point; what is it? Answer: 1.02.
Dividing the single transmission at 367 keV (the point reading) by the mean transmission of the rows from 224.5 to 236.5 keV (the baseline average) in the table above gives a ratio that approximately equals 0.97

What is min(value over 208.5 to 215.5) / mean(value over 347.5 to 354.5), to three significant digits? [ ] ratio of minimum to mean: 1.02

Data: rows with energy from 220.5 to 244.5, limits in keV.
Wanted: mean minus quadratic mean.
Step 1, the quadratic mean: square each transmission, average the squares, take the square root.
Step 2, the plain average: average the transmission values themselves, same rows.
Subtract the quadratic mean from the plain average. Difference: -0.0010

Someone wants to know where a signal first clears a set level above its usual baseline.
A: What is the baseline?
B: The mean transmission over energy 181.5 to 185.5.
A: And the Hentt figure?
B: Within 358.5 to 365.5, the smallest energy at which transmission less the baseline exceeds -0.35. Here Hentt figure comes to 361 keV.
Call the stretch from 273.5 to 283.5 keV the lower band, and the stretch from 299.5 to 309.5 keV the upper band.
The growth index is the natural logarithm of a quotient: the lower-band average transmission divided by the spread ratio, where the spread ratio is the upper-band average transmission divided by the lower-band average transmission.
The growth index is 0.39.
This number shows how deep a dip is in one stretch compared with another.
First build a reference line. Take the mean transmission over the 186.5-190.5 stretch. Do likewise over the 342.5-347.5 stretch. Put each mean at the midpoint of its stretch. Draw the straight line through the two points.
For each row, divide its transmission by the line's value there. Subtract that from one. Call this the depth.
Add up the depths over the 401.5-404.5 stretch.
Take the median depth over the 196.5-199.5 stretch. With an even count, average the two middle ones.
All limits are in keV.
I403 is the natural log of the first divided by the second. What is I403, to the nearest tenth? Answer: -0.1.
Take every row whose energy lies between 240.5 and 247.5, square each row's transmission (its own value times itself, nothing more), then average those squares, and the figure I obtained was 1.81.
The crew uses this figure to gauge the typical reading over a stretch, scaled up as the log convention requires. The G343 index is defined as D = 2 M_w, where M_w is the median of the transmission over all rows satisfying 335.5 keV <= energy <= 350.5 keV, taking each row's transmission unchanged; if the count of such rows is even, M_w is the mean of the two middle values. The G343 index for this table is 2.48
